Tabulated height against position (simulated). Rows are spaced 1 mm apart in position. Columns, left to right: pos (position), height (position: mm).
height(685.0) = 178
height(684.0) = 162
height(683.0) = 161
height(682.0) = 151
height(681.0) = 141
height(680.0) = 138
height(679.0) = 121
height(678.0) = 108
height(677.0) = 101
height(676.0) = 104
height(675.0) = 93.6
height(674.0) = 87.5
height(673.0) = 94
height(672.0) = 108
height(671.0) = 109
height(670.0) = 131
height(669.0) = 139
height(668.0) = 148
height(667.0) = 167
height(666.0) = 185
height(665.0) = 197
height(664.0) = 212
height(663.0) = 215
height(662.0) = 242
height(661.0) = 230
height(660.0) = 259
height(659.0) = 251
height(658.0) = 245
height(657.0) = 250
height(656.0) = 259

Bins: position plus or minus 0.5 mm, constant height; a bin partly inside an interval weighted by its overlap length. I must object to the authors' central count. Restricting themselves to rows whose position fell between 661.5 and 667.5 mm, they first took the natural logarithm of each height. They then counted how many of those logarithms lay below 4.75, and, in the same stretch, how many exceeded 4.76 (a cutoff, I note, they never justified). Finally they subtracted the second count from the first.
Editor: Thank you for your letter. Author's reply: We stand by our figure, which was -6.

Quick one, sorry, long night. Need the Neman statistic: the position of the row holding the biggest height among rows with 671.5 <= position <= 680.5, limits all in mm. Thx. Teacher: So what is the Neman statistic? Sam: 680.0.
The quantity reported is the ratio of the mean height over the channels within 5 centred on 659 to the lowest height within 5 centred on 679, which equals 2.4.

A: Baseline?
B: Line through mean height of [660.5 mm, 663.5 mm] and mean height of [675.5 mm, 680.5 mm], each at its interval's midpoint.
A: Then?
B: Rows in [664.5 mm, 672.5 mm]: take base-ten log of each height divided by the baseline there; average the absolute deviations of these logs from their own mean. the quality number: 0.044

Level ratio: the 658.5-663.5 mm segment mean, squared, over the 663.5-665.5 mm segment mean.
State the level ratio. 280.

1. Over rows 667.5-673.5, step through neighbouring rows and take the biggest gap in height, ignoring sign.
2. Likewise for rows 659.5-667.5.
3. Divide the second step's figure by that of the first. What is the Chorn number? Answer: 1.3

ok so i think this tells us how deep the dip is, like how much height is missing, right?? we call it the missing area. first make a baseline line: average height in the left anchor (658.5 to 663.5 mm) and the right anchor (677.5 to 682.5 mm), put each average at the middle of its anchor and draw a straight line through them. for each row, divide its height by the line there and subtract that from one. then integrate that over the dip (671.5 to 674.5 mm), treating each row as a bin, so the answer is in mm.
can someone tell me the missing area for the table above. 1.3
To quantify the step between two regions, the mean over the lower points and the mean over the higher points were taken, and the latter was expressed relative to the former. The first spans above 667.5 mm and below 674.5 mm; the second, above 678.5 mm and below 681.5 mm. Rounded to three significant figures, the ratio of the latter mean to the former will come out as 1.14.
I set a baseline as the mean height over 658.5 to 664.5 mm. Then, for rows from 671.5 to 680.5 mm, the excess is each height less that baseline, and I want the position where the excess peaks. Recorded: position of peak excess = 680.0 mm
